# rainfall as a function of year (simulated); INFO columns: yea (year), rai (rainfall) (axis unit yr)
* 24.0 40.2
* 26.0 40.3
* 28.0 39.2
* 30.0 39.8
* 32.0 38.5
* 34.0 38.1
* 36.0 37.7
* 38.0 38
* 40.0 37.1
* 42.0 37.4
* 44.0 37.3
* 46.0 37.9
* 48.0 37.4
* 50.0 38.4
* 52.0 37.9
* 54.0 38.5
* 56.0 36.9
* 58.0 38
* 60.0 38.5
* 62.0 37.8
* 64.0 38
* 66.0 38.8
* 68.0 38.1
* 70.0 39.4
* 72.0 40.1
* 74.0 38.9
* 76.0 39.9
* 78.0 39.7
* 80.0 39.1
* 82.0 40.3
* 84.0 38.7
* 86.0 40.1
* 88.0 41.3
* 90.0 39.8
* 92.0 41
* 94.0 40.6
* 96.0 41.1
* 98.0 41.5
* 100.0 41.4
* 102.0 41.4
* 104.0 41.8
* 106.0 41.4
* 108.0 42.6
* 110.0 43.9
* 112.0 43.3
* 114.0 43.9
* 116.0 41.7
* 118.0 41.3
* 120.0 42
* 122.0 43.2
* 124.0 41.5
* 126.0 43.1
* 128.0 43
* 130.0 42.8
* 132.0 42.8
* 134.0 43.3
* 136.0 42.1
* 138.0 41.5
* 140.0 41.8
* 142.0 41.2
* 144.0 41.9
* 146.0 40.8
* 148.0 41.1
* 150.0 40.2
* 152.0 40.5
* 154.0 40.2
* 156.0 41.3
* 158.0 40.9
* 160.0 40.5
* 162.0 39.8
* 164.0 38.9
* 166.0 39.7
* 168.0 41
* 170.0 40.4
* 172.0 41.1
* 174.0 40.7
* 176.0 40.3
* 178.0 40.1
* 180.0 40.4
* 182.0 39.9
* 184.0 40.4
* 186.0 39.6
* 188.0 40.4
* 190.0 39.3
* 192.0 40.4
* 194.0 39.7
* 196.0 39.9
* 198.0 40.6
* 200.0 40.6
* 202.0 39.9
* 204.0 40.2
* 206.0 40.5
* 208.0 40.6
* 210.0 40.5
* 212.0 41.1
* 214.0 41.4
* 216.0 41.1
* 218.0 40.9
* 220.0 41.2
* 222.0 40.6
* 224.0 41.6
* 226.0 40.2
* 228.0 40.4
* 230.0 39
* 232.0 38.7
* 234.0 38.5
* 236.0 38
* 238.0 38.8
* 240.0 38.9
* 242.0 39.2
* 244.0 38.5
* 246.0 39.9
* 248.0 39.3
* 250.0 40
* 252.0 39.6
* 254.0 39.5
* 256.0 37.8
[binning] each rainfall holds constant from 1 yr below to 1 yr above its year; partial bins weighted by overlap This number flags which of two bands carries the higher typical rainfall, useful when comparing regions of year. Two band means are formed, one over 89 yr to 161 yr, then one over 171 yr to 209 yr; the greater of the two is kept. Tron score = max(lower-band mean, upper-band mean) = 41.7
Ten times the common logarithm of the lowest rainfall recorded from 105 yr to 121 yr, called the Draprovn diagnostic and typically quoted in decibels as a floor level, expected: 16.2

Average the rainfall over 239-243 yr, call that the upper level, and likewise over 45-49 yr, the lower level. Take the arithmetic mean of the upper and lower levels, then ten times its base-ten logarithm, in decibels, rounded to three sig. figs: 15.8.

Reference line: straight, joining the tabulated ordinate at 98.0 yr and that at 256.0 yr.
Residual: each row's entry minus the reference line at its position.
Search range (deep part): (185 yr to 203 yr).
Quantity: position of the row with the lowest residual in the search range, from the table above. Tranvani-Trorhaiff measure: 190.0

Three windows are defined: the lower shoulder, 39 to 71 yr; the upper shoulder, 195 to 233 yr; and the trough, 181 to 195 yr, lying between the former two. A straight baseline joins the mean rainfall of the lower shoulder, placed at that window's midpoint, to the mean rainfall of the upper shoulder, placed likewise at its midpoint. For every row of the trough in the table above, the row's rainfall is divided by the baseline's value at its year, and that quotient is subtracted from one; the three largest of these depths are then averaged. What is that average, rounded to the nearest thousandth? 0.014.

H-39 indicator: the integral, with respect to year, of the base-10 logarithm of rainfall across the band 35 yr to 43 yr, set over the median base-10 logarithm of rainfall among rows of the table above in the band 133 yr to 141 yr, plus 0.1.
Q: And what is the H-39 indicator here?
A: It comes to 7.86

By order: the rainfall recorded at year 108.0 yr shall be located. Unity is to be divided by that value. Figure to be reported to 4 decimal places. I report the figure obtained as 0.0235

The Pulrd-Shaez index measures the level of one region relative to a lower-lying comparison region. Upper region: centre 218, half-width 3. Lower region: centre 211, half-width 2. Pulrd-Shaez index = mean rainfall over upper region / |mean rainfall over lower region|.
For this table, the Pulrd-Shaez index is 1.01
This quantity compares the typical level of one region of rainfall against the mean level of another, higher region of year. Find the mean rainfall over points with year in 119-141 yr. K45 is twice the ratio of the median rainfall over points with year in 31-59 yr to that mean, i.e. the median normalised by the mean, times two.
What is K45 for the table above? 1.79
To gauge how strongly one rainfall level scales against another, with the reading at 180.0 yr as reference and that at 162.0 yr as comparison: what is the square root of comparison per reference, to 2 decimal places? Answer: 0.99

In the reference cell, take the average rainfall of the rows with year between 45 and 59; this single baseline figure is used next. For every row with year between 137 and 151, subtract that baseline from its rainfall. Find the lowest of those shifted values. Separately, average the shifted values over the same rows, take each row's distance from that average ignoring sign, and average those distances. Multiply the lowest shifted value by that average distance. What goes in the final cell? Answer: 1.0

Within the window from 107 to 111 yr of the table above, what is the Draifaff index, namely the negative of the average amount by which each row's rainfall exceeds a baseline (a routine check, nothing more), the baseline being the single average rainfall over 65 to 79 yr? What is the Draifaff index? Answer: -4.0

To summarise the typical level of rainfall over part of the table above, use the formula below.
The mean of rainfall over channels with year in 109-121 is 42.7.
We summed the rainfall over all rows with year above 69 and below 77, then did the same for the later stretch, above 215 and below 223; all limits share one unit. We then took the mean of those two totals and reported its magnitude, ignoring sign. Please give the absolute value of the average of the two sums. 161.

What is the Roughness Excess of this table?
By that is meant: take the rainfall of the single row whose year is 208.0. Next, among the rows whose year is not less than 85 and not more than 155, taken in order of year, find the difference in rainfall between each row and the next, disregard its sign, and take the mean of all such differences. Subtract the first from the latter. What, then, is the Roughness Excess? -39.9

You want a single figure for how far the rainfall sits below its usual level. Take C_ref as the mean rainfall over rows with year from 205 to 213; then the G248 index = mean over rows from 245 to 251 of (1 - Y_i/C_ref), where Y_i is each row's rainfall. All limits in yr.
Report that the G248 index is 0.023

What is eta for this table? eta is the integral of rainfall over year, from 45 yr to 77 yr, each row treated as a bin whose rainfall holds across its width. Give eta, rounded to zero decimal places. 1229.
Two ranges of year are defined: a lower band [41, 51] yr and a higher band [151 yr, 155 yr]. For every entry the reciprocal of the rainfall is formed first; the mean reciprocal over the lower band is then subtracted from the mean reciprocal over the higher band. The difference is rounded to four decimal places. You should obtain -0.0018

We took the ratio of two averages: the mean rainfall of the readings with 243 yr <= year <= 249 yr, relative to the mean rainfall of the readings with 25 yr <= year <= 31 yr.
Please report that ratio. 0.99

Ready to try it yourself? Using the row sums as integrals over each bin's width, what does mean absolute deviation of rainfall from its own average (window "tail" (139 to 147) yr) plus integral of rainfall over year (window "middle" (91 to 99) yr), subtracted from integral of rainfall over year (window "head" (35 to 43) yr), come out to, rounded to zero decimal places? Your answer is -28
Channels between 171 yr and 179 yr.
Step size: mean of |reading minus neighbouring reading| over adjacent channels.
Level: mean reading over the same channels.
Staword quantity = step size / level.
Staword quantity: 0.008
